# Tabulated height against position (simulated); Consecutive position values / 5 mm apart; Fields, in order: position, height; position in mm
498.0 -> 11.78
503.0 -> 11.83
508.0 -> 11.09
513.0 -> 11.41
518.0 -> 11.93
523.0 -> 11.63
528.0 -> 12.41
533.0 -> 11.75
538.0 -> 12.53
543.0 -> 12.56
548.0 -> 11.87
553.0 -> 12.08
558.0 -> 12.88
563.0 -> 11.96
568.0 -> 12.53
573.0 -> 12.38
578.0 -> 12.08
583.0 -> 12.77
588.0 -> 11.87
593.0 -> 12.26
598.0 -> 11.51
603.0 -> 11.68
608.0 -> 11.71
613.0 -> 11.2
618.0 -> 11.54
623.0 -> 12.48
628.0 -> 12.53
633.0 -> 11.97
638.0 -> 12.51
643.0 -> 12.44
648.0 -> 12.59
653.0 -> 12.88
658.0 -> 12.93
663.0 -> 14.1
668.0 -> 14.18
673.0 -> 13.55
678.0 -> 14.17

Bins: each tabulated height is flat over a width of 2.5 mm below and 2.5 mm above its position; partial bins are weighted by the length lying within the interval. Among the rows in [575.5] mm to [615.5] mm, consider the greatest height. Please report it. 12.77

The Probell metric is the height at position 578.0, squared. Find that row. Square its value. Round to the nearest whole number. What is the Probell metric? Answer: 146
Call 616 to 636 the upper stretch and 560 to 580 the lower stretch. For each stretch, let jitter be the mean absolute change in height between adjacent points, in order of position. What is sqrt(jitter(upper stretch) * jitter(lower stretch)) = 0.42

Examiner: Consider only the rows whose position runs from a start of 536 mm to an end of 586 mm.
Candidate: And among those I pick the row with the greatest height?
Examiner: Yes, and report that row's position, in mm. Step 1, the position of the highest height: 558.0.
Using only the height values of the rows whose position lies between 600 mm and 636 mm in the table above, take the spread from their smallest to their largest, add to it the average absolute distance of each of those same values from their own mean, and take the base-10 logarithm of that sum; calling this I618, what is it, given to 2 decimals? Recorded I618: 0.24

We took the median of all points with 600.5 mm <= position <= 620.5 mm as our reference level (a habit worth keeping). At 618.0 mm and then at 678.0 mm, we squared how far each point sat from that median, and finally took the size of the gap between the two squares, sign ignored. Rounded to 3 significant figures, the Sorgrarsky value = 6.55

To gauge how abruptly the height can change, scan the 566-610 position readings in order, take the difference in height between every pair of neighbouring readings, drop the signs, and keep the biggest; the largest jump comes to 0.90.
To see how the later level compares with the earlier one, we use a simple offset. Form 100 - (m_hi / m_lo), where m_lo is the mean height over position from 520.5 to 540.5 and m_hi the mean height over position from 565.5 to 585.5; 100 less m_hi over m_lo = 99.0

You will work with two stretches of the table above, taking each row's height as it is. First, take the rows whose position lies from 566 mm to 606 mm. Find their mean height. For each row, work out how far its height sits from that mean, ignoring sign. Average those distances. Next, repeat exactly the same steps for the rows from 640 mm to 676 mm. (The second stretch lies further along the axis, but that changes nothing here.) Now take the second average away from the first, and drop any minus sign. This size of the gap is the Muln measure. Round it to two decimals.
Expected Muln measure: 0.25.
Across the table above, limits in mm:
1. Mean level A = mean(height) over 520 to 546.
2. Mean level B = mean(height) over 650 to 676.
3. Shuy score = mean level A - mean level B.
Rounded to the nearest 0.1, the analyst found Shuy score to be -1.4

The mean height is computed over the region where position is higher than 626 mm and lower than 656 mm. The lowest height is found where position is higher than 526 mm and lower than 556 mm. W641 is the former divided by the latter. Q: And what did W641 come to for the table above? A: 1.063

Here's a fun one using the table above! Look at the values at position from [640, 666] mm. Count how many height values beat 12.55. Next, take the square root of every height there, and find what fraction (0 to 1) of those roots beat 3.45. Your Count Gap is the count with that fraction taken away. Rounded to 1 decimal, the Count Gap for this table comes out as 3.0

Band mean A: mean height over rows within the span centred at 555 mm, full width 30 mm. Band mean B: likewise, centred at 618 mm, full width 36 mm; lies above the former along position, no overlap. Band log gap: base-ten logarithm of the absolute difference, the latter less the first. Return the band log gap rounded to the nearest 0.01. -0.36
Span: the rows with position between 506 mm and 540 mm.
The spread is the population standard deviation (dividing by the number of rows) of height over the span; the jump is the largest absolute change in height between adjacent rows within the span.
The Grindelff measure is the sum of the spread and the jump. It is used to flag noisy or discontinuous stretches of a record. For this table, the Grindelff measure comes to 1.26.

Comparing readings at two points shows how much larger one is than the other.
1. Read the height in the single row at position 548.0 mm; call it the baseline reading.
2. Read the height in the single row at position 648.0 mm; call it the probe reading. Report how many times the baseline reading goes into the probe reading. 1.061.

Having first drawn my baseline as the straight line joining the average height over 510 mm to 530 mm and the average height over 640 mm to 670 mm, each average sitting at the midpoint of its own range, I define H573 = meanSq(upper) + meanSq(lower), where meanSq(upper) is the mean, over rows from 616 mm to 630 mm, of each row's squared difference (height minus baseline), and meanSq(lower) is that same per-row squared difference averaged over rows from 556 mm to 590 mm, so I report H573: 0.8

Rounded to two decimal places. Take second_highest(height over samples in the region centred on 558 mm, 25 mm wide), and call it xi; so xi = 12.53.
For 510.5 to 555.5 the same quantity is 12.53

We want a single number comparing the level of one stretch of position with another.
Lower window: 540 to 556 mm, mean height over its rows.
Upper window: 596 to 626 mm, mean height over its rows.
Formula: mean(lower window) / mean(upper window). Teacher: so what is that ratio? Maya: 1.04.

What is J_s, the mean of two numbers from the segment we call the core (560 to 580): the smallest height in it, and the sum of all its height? 30.5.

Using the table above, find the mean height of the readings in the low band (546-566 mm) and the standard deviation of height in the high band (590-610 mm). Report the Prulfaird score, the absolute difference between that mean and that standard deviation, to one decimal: 11.9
